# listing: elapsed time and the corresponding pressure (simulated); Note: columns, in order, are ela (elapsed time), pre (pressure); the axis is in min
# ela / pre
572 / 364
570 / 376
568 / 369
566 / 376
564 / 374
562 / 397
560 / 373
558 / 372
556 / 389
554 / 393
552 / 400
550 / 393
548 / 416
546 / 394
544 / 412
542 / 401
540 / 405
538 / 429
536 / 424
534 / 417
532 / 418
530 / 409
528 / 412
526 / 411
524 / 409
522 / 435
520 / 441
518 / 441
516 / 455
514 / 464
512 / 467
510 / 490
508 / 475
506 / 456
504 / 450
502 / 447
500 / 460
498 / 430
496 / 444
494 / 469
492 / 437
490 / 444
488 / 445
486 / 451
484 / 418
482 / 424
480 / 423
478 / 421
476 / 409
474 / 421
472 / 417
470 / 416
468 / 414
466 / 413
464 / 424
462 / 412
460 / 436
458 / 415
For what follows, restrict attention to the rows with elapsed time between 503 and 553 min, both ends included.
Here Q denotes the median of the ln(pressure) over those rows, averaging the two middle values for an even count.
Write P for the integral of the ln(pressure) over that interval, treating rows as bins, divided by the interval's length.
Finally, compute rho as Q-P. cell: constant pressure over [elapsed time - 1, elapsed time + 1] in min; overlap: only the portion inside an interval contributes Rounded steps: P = 6.06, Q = 6.04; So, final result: -0.0240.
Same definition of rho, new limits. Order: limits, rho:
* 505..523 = -0.0042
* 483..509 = -0.0020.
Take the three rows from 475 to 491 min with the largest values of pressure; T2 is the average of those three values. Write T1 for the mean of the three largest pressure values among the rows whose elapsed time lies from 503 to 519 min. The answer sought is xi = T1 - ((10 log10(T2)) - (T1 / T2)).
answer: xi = 452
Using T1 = 477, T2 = 447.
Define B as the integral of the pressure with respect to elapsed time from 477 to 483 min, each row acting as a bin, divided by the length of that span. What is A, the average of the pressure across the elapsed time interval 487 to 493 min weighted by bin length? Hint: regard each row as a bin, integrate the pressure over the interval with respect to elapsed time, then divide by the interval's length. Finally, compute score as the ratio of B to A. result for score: 0.96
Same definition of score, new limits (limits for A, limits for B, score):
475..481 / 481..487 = 1.03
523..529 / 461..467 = 1.01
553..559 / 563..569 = 0.97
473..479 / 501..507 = 1.08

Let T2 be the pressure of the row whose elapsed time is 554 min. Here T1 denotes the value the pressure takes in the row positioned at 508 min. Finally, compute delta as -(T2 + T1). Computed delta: -868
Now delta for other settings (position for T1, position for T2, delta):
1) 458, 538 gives -844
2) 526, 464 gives -835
